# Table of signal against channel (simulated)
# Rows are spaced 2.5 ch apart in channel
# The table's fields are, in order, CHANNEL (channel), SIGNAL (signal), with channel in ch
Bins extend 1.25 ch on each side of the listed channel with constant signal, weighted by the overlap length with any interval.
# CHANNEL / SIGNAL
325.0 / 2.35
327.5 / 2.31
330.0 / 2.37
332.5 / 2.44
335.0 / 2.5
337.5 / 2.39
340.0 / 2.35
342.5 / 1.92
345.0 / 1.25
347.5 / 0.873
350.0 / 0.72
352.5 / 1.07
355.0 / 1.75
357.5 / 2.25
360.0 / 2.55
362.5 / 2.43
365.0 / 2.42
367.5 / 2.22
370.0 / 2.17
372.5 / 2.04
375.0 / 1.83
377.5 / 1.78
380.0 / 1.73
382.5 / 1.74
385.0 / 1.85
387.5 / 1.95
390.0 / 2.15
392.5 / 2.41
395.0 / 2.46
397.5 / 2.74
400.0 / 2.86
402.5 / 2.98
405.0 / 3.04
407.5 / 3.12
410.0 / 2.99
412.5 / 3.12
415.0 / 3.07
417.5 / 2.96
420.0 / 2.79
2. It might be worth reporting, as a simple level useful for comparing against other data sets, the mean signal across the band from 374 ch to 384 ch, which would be 1.77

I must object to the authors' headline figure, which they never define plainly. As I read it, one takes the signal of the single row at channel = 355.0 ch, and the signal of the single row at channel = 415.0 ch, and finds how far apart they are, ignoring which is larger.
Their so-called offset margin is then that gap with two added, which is 3.32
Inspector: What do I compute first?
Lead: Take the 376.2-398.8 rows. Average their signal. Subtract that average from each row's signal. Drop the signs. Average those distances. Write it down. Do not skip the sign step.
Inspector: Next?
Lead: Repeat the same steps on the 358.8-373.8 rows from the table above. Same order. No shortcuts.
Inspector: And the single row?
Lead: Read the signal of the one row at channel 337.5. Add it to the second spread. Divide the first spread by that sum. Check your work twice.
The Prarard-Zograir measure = 0.12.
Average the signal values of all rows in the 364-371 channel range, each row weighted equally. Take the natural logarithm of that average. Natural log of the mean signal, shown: 0.82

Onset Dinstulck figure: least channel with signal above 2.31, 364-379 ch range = 365.0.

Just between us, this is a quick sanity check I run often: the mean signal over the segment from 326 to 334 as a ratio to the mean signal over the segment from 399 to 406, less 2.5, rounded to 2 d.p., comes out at -1.70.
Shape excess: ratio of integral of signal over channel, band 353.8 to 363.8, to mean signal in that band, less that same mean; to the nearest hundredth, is 7.75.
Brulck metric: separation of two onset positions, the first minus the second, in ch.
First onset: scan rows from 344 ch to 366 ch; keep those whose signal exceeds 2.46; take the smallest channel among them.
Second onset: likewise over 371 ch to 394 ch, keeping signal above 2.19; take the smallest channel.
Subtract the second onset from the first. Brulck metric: -32.5 ch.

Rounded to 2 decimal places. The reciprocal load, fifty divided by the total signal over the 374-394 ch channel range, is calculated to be 3.24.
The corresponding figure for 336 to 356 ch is 4.06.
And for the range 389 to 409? 2.30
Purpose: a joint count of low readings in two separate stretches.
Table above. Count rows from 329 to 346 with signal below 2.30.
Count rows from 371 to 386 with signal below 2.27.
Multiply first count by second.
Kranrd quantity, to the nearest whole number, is 12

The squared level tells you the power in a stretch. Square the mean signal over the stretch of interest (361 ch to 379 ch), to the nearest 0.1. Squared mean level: 4.5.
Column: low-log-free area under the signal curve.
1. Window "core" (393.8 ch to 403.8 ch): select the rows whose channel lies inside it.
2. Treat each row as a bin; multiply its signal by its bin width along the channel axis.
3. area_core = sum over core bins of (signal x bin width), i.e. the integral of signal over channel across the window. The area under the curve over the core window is 28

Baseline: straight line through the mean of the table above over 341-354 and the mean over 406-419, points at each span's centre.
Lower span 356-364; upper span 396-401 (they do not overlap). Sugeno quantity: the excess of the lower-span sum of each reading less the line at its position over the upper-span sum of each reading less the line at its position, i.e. 2.3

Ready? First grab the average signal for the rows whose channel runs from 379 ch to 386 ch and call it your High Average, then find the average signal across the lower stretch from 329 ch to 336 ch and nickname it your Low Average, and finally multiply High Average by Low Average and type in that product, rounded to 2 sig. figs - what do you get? 4.3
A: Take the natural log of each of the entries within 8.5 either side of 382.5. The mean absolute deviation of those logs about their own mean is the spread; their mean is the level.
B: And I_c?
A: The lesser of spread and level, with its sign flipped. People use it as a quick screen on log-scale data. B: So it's -0.056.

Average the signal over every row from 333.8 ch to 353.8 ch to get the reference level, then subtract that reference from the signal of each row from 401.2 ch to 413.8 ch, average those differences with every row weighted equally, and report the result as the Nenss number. 1.4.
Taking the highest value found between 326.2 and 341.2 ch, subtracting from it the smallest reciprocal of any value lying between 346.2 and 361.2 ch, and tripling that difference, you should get 6.3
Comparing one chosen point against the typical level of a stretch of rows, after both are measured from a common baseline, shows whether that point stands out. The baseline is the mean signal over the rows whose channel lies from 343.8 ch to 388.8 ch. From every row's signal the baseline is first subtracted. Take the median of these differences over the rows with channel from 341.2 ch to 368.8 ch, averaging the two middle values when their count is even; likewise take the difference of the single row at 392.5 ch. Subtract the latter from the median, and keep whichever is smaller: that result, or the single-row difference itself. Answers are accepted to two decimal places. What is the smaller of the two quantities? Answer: -0.49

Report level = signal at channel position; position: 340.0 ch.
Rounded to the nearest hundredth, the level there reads 2.35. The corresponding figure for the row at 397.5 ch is 2.74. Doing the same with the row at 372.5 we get 2.04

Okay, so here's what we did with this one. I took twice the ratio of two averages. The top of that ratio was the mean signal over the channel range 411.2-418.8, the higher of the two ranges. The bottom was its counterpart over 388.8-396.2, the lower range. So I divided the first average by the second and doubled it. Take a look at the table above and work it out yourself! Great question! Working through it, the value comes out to 2.6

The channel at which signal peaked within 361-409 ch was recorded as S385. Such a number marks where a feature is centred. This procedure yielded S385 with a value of 407.5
